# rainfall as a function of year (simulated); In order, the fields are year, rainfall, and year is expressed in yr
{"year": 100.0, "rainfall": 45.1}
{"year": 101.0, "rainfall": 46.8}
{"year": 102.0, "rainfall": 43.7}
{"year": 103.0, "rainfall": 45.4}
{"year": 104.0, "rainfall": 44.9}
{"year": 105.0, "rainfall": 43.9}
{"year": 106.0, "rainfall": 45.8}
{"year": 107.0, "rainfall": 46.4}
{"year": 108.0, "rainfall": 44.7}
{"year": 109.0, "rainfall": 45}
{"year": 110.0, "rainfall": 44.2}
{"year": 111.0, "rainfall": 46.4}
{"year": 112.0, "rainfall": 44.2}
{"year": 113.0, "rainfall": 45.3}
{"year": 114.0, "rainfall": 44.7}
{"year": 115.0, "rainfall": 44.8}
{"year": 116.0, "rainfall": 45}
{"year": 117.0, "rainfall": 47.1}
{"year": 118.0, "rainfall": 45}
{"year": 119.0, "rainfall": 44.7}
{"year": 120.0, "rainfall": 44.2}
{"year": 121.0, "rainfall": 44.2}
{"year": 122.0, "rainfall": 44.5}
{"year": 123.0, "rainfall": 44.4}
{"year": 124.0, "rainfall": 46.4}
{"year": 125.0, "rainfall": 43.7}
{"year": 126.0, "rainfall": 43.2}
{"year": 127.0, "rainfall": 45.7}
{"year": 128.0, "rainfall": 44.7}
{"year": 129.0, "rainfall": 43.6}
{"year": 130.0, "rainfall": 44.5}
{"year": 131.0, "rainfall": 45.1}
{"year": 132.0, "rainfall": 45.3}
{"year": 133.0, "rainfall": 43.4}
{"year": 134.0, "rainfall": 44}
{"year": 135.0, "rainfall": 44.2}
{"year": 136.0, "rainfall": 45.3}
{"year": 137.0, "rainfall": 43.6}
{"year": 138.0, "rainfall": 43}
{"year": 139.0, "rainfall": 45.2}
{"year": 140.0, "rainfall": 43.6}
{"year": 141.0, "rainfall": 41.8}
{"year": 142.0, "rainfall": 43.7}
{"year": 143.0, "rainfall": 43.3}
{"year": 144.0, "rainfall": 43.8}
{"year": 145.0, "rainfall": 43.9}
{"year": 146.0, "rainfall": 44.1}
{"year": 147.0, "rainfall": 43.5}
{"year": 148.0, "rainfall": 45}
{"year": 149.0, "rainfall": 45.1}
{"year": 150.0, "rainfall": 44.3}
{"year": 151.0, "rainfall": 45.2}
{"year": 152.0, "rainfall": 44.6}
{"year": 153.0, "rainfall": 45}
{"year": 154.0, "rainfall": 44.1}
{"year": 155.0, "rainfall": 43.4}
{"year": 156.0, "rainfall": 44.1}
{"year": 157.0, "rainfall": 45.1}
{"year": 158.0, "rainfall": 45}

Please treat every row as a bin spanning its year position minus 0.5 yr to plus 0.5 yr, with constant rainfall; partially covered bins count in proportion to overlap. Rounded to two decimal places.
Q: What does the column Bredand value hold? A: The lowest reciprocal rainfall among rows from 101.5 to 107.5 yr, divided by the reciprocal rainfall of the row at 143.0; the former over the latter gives 0.93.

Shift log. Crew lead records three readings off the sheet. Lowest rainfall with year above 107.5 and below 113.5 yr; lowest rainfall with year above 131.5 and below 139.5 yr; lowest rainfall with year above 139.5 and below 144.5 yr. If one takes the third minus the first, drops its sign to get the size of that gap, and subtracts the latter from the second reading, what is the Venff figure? 40.6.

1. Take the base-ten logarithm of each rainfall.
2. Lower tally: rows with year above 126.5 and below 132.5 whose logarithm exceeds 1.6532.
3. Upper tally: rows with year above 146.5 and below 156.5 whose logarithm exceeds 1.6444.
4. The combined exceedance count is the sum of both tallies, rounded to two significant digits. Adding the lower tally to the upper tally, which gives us 11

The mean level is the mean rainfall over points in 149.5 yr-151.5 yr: 44.75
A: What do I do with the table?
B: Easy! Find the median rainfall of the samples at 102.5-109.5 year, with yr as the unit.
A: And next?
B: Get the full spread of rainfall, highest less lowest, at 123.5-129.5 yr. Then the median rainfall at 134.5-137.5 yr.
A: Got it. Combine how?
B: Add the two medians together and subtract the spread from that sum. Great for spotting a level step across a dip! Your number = 86.0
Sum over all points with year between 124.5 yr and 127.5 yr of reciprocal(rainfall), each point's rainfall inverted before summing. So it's 0.0679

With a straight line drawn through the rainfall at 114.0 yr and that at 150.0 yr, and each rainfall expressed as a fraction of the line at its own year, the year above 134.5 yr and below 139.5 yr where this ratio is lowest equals 138.0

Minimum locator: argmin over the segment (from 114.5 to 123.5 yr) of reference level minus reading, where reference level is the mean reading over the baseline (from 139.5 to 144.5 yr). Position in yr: 117.0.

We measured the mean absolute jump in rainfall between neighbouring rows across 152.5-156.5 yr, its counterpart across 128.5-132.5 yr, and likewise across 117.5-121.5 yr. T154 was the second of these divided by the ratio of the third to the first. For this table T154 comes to 1.6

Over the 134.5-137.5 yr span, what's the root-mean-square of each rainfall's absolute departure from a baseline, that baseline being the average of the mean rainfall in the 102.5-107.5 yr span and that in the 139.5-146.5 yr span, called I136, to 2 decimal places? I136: 0.70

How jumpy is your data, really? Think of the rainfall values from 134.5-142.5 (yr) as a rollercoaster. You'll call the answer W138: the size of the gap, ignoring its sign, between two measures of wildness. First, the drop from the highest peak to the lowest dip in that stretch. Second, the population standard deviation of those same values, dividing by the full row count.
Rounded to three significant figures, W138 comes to 2.43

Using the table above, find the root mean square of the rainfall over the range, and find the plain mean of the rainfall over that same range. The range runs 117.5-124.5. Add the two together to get 89.5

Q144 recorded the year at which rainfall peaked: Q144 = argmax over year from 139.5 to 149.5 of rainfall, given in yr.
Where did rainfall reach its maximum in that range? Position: 149.0 yr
